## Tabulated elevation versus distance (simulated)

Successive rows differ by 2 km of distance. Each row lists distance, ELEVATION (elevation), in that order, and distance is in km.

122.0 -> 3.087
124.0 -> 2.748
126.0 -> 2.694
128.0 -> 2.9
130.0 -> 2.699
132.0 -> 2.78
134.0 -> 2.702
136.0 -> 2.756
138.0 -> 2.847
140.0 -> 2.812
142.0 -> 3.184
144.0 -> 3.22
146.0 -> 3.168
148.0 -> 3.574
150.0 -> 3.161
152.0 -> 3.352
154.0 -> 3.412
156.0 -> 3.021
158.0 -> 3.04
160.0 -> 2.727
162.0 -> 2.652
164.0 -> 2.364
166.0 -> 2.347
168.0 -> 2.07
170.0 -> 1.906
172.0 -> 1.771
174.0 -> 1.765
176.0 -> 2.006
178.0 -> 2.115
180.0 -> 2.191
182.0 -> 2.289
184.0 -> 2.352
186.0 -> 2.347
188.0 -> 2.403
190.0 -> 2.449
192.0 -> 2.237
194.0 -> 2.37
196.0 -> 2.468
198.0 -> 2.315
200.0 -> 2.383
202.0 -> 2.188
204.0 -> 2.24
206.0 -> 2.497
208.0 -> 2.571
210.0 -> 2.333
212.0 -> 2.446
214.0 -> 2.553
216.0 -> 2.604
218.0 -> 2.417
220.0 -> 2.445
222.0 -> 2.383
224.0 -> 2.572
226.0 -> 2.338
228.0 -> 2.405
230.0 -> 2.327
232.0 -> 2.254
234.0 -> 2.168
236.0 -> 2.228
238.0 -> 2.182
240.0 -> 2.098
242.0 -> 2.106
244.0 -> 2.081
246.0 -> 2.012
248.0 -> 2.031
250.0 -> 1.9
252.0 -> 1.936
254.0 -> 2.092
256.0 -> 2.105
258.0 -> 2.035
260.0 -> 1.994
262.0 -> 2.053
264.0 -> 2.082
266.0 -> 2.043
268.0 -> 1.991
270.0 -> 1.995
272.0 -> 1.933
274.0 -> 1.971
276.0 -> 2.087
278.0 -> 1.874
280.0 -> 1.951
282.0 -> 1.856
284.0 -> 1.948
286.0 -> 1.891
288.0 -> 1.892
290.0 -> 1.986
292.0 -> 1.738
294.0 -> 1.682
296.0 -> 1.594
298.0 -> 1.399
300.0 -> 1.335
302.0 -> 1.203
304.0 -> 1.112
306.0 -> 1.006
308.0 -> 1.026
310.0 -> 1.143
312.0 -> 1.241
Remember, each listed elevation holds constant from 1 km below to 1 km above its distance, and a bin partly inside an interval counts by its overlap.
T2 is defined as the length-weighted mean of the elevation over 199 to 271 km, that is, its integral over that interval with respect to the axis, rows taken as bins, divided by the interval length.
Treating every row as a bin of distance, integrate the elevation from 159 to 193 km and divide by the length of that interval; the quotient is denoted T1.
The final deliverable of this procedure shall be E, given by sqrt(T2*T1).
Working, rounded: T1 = 2.23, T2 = 2.22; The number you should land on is 2.23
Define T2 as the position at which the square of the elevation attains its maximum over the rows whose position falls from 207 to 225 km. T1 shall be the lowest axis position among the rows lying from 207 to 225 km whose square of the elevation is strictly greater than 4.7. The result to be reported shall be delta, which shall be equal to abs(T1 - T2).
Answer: 8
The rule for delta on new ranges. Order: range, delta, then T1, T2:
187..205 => 8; 188.0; 196.0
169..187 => 4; 180.0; 184.0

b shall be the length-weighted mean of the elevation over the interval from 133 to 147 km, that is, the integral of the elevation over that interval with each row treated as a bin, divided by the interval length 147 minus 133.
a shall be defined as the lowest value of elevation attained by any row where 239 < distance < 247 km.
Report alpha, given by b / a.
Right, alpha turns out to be 1.47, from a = 2.012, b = 3.0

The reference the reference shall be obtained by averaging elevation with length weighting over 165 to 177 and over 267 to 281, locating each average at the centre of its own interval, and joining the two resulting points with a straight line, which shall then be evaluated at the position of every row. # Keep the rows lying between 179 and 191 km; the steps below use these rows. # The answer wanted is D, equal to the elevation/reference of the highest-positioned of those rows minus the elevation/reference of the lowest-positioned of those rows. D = 0.13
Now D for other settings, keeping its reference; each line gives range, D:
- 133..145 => 0.26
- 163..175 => -0.30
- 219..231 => -0.06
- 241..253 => -0.09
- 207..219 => -0.08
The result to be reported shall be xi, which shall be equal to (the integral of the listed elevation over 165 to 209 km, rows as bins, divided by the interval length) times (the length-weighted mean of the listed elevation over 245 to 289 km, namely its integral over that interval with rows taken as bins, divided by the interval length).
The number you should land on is 4.4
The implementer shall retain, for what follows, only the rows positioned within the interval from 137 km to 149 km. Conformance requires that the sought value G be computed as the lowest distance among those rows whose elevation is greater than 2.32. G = 138.0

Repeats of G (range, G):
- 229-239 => 230.0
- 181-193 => 184.0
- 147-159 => 148.0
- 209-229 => 210.0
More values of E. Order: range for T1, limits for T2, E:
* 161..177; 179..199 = 2.22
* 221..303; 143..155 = 2.57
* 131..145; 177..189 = 2.57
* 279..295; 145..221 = 2.16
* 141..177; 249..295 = 2.30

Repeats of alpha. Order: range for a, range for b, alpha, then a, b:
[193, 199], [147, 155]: 1.46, 2.315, 3.4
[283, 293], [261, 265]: 1.19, 1.738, 2.1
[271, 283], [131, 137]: 1.48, 1.856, 2.7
